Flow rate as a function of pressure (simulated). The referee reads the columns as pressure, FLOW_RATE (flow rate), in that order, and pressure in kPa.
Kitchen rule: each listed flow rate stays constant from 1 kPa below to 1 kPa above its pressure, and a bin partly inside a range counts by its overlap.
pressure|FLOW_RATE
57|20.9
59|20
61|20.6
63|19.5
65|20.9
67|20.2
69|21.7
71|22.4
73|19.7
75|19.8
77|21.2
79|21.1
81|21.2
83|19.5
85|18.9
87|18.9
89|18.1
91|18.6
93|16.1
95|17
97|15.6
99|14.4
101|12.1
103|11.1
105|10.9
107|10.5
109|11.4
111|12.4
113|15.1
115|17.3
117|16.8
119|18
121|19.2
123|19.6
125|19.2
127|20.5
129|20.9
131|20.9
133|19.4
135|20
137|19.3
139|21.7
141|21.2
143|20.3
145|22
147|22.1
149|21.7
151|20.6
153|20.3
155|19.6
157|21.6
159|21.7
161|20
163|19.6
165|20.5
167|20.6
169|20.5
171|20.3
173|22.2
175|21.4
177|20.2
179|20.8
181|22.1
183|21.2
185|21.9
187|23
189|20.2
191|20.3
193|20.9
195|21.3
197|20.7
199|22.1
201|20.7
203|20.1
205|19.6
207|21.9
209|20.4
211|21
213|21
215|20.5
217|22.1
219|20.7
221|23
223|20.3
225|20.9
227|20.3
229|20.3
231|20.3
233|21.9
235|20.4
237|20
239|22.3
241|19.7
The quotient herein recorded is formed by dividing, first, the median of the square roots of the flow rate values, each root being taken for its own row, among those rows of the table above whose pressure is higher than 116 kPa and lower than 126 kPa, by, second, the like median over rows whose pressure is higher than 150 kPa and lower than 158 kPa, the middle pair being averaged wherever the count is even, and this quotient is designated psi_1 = 0.969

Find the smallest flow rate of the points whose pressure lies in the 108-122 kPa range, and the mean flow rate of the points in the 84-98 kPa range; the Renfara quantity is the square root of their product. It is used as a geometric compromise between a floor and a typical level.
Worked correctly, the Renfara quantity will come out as 14.2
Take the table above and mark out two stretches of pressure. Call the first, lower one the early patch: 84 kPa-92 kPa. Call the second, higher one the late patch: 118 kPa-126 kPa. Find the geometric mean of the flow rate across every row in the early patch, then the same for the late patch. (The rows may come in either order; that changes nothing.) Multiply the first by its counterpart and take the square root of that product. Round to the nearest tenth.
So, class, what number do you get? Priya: 18.8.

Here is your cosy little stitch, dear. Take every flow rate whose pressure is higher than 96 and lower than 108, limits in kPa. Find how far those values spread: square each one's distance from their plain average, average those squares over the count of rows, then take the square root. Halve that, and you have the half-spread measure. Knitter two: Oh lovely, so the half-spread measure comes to 0.95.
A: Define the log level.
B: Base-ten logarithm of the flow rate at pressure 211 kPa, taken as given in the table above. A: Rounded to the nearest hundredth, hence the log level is 1.32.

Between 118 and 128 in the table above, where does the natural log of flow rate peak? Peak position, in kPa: 127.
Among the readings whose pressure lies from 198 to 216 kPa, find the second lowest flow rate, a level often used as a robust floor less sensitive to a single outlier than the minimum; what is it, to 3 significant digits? 20.1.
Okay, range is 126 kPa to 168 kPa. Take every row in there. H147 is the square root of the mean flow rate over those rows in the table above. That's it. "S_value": 4.55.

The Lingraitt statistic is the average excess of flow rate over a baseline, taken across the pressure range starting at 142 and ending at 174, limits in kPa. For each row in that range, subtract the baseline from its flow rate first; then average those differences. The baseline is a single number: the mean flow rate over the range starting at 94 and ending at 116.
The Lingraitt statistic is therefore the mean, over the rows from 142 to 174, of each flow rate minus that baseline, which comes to 7.4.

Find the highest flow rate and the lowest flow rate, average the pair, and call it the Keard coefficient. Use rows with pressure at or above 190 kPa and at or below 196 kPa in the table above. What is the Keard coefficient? 20.8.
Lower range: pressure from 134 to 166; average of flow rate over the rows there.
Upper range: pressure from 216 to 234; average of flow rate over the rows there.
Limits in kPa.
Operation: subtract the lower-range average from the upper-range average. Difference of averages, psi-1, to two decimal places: 0.33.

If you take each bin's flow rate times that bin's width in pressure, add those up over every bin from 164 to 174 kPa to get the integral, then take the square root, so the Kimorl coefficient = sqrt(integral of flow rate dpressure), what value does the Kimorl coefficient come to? 14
